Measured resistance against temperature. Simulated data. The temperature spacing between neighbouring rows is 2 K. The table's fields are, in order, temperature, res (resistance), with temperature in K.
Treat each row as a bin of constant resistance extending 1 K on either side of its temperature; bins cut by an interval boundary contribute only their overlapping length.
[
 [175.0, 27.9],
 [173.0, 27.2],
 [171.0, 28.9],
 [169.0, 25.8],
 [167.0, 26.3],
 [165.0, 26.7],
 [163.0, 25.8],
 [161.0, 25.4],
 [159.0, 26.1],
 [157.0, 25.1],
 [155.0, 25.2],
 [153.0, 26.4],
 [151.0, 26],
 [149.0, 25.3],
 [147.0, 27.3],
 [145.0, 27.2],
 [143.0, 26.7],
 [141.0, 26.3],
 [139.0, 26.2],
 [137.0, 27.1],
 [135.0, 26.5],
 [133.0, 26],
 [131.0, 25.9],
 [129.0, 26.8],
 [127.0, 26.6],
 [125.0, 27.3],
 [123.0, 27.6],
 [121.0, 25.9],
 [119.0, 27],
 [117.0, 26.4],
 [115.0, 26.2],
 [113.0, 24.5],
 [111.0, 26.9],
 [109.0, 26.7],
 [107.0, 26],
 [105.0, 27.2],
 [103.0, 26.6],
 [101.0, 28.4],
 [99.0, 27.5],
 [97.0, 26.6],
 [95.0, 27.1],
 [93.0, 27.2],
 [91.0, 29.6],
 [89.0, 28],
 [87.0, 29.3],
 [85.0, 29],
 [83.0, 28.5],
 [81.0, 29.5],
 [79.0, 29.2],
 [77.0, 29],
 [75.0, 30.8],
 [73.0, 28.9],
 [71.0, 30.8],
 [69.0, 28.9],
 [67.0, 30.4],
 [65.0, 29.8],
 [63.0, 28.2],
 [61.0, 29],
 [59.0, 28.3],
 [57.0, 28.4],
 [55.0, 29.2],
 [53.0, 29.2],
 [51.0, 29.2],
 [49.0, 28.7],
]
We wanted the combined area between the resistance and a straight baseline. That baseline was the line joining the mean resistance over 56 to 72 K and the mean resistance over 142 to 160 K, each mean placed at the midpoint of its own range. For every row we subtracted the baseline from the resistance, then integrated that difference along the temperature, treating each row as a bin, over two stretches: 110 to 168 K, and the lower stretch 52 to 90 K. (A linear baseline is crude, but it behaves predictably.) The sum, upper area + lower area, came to -8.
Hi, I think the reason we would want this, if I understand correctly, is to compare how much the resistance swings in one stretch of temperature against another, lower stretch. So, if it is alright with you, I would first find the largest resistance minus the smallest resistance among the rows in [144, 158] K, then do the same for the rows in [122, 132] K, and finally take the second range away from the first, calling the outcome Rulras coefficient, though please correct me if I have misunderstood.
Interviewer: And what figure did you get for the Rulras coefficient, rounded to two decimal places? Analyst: 0.50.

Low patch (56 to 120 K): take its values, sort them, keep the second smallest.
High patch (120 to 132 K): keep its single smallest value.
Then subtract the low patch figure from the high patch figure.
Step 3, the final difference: -0.1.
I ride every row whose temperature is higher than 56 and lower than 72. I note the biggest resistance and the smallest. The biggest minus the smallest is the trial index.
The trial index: 2.6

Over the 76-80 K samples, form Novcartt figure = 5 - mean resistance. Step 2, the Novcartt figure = -24.1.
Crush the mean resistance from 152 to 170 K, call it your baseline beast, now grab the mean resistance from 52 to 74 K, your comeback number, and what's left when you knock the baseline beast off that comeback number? 3.3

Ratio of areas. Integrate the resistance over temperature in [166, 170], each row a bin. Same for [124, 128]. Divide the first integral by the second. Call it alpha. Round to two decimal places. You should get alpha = 0.97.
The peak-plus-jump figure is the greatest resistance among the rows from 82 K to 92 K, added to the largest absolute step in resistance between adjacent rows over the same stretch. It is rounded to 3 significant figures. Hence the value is 31.2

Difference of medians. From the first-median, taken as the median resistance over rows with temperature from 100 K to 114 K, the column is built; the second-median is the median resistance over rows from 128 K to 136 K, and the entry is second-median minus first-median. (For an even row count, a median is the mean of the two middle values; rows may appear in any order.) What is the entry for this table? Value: -0.45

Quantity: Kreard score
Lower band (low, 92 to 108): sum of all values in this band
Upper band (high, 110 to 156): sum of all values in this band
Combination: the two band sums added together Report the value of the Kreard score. 824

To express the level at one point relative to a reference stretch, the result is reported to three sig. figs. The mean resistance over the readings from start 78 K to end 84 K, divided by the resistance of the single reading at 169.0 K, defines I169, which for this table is 1.13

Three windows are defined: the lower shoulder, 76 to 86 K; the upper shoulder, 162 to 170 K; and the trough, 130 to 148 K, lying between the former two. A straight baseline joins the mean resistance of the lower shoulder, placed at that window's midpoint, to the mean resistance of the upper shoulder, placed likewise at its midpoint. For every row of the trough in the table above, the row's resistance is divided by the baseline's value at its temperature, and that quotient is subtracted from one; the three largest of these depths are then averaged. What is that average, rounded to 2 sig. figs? 0.044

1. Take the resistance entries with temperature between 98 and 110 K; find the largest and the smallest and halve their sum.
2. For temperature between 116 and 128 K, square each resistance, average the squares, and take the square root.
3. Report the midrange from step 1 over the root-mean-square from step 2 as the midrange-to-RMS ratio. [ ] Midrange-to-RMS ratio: 1.01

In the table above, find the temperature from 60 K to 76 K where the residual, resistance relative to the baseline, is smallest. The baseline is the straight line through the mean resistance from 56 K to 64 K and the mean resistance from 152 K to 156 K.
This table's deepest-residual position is 63.0 K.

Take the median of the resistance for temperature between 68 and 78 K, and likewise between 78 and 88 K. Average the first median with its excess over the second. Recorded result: 14.4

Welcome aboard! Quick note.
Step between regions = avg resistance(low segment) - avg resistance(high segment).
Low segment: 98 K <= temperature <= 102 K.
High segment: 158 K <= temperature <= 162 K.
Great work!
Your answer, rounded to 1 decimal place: 2.2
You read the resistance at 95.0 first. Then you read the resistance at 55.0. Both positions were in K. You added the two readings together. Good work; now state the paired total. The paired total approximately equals 56.3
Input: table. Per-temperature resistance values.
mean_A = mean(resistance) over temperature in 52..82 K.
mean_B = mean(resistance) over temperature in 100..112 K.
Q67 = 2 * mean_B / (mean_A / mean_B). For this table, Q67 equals 49.6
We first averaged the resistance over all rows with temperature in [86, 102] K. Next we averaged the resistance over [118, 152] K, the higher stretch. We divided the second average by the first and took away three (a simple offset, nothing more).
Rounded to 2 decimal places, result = -2.05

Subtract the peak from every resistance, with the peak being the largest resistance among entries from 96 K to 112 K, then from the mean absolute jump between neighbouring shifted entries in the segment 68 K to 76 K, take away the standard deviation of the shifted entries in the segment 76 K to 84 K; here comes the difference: 1.5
